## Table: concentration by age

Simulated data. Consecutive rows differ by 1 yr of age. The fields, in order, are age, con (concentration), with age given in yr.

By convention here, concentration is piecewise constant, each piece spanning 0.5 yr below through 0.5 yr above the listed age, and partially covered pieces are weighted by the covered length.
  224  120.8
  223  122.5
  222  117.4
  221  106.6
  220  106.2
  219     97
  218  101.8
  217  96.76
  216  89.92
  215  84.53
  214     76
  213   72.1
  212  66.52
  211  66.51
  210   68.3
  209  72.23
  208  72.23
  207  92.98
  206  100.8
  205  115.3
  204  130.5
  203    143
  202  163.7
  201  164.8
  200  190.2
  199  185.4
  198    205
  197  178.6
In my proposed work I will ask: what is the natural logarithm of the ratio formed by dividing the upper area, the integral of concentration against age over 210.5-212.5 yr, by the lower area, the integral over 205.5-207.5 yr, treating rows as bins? -0.4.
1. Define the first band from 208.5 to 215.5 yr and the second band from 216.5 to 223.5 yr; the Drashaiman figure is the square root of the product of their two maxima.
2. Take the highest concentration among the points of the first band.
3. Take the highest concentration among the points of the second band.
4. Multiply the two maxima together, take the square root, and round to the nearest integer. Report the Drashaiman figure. 102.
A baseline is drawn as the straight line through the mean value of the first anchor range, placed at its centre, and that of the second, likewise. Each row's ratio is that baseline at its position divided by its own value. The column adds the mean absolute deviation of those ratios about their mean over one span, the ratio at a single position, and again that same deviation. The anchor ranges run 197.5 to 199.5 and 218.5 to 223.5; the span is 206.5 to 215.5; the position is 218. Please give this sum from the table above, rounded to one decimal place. 1.6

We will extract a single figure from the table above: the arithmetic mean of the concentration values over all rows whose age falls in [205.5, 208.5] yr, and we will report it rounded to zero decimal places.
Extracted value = 89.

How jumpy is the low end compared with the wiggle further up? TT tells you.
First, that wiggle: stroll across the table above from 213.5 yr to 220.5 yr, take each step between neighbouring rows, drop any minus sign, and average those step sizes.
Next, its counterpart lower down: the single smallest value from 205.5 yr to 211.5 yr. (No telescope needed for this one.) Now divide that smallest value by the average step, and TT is 10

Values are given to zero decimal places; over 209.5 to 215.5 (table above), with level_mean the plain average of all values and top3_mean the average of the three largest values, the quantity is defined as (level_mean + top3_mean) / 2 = 75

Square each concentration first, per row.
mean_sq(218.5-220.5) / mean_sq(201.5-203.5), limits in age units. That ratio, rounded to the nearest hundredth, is 0.44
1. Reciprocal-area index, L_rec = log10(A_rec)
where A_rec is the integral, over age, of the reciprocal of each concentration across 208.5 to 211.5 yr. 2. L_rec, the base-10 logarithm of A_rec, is -1.36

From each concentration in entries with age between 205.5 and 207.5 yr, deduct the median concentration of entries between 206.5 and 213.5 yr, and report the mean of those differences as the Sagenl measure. 25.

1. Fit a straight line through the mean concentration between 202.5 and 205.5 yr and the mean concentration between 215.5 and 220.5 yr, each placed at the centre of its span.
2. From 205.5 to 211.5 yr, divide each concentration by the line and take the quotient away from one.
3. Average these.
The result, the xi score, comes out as 0.34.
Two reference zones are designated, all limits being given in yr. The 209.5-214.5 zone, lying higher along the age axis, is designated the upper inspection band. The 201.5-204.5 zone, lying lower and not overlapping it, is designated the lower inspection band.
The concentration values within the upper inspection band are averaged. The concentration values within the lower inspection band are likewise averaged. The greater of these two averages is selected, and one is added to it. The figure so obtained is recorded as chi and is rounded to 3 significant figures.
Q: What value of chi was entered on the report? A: 147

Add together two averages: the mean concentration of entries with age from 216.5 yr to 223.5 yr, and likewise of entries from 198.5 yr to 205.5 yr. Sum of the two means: 263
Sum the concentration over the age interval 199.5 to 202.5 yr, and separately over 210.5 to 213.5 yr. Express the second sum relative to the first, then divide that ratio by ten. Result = 0.040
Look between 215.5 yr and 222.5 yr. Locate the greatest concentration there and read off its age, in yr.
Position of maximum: 222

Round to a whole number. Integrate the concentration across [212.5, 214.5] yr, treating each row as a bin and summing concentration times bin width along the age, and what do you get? 148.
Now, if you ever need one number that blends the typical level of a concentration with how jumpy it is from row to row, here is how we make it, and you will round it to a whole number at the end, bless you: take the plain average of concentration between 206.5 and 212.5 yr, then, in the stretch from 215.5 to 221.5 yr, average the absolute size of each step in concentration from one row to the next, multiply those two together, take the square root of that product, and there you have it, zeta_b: 20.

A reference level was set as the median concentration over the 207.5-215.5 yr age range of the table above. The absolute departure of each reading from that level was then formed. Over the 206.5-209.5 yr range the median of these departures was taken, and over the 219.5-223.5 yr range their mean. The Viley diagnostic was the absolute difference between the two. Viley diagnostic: 41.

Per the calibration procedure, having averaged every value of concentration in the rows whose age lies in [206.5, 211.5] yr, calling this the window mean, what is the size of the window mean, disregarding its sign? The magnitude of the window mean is 74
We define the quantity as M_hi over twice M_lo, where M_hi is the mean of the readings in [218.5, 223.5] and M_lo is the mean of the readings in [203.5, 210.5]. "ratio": 0.59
